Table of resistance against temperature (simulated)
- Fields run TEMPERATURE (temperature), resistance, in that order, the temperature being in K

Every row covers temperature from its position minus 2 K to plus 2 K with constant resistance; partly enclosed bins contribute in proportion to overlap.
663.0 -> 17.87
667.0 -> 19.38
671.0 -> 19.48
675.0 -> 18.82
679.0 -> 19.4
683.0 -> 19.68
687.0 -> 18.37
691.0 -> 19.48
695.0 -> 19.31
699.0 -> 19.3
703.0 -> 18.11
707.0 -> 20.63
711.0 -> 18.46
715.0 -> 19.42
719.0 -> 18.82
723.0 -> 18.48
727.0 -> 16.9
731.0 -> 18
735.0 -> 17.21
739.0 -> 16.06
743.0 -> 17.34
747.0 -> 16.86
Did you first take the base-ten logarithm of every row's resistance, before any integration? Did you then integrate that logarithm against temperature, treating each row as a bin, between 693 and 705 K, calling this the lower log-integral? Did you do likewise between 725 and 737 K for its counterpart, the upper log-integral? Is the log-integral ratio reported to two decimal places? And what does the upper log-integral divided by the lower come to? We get 0.97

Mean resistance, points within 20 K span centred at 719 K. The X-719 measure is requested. 18.4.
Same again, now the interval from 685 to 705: 18.9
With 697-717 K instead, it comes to 19.2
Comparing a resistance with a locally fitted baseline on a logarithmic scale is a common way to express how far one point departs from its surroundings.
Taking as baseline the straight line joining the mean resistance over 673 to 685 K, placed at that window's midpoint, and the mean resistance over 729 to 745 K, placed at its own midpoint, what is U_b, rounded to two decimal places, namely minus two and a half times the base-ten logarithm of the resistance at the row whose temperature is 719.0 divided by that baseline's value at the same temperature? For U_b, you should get -0.06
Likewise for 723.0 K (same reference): -0.05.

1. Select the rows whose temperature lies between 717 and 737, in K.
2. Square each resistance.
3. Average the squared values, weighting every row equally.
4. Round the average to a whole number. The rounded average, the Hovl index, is 320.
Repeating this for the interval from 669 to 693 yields 369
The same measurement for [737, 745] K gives 279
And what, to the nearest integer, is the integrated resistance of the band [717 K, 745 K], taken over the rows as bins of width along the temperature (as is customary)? 491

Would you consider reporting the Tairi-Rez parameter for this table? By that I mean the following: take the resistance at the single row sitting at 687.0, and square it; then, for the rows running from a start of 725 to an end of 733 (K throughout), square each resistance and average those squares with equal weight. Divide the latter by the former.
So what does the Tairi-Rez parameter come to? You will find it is 0.90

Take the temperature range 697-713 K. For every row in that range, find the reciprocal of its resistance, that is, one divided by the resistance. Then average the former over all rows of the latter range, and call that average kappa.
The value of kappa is 0.0524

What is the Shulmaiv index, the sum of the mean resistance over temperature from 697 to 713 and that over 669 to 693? 38.3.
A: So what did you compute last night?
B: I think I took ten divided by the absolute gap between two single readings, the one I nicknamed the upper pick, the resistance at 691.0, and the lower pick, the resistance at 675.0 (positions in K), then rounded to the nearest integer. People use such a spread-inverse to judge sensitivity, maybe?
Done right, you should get 15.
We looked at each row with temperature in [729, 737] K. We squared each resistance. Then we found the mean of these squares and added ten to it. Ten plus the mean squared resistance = 320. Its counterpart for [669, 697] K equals 380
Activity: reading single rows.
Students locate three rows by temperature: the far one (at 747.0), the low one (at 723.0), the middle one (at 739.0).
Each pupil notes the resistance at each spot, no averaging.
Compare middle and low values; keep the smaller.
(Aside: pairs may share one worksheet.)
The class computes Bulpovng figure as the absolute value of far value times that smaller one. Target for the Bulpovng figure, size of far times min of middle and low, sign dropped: 271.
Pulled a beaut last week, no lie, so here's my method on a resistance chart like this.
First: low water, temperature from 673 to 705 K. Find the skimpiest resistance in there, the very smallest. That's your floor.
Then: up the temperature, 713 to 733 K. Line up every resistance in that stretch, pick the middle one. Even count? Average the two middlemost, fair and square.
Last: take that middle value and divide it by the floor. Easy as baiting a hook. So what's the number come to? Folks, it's 1.02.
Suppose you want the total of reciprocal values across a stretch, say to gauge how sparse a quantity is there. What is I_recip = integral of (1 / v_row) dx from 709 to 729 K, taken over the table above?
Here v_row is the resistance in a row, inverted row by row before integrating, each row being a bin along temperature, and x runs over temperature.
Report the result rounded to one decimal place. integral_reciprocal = 1.1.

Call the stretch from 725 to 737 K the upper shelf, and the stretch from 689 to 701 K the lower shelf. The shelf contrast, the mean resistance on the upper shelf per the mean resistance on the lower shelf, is 0.897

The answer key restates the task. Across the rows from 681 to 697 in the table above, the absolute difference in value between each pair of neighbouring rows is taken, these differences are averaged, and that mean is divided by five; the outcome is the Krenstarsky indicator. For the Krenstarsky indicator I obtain 0.173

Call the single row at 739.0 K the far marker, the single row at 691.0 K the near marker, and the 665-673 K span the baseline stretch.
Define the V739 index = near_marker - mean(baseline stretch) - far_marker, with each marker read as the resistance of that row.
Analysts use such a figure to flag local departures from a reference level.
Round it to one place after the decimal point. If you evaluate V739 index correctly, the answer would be -16.0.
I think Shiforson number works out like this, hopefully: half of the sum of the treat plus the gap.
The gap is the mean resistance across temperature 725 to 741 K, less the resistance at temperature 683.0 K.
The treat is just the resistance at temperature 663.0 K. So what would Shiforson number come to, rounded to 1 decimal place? 7.6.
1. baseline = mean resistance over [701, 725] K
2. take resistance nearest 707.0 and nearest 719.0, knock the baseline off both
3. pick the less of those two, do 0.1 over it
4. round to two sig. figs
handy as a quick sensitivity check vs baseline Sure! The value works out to -0.60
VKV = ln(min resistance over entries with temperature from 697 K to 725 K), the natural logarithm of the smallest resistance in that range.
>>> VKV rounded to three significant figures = 2.90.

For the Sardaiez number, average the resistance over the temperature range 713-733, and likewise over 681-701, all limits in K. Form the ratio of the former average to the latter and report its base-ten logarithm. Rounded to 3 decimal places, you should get -0.021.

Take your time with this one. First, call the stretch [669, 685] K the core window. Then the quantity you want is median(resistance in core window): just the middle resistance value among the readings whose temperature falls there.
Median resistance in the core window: 19.4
